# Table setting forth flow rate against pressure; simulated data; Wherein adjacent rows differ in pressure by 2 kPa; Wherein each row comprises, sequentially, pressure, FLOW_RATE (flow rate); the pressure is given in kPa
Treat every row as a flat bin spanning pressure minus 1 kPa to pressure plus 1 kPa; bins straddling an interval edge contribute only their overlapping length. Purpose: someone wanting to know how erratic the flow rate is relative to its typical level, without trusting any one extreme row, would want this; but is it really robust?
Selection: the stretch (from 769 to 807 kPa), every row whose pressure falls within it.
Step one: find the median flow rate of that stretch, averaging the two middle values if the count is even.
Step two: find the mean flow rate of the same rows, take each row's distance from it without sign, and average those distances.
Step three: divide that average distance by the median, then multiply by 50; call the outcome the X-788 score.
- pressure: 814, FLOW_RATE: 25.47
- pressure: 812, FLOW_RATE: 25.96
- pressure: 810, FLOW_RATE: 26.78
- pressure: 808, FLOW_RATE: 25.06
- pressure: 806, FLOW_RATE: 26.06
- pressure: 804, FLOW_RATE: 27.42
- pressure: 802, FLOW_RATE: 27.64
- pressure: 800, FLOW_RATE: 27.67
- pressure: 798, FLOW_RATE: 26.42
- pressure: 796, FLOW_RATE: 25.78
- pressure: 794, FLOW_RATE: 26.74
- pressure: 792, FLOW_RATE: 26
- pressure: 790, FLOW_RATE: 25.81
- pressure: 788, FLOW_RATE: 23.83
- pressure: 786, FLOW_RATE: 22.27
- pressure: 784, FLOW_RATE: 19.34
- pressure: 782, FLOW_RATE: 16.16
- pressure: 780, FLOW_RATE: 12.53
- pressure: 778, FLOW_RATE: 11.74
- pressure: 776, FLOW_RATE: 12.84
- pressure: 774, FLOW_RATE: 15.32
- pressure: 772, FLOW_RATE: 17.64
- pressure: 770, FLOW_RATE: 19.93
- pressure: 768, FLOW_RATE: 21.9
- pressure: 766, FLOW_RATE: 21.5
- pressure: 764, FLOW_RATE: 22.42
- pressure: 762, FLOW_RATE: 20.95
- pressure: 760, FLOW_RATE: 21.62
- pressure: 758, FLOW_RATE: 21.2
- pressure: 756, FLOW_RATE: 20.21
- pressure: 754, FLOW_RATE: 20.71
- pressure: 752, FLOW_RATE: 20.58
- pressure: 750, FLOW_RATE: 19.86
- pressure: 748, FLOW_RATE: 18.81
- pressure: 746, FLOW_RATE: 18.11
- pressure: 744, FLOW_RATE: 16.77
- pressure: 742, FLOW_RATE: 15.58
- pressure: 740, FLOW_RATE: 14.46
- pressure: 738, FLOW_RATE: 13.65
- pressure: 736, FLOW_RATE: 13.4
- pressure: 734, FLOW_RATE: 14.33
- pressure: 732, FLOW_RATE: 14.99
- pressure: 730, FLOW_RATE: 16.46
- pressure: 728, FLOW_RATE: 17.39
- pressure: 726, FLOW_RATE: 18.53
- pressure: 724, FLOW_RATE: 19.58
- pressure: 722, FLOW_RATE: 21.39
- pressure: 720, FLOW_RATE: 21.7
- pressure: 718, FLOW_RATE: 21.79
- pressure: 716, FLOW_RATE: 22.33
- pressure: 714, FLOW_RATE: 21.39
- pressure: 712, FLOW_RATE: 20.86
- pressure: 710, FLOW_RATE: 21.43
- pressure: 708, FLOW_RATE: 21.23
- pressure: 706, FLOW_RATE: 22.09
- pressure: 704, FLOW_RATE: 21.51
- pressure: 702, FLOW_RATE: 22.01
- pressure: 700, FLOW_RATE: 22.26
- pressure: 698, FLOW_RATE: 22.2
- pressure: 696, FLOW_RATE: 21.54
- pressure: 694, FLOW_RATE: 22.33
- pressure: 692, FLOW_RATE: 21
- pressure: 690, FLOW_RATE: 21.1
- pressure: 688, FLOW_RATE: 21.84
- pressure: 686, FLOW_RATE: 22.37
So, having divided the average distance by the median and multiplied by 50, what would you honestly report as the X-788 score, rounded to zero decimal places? 11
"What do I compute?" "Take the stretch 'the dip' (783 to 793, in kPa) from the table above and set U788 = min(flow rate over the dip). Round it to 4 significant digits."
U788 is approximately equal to 19.34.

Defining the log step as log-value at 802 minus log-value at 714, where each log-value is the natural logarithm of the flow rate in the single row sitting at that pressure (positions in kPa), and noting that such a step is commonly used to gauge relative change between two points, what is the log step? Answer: 0.26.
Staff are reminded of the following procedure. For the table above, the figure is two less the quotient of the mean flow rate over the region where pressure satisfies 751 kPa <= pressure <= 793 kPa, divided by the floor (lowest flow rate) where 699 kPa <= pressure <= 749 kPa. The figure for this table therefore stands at 0.53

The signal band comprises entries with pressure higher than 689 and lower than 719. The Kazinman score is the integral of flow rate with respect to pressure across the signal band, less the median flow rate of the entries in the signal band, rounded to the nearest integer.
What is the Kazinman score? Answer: 629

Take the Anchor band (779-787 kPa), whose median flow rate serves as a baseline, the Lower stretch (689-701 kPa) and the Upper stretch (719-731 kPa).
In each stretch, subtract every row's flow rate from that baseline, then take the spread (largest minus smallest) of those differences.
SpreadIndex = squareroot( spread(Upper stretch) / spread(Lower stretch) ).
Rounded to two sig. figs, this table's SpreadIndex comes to 2.0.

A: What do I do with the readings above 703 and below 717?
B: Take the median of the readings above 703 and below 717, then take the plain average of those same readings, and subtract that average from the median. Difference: -0.1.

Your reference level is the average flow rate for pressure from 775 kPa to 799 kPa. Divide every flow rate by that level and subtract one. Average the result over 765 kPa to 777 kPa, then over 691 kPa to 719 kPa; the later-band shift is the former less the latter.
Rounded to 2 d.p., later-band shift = -0.17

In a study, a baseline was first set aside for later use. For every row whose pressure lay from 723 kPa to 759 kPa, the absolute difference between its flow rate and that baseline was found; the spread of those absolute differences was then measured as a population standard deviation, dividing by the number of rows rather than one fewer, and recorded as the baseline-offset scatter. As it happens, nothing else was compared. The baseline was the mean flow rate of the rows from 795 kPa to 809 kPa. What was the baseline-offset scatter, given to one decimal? 2.5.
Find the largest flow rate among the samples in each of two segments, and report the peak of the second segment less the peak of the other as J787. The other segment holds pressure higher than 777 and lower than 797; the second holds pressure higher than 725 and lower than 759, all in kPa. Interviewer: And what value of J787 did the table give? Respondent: -5.5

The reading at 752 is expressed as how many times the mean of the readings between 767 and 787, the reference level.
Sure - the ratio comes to 1.21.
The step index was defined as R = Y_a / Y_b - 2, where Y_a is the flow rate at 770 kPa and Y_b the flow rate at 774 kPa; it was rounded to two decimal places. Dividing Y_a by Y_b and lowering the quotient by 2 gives -0.70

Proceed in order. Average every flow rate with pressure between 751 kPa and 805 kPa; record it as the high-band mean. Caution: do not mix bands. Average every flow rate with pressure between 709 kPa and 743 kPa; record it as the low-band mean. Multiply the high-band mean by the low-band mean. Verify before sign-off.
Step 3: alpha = 388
